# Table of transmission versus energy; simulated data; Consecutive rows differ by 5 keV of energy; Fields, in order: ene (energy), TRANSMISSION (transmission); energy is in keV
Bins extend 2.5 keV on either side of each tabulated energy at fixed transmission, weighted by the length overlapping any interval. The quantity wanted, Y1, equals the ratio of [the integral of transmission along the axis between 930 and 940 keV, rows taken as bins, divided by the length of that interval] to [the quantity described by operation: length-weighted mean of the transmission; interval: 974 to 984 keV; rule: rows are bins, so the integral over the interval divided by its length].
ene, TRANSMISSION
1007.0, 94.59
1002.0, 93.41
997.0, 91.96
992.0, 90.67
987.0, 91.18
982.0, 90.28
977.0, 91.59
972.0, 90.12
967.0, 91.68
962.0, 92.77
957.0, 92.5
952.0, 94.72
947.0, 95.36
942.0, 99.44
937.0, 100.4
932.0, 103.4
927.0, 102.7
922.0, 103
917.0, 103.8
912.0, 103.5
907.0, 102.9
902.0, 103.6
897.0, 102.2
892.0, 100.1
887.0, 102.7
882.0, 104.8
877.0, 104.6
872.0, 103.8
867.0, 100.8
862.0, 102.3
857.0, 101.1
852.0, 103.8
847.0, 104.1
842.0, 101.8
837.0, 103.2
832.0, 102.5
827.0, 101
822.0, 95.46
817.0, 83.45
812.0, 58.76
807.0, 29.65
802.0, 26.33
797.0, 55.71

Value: 1.12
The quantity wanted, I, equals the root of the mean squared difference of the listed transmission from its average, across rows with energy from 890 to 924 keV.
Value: 1.2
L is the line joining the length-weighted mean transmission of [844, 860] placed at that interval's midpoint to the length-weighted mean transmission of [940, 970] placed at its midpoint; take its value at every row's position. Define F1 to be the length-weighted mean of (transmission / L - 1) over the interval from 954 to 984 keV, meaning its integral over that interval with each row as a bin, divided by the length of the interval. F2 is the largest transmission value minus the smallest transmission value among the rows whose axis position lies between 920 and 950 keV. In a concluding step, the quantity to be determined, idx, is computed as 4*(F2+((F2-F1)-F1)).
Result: 64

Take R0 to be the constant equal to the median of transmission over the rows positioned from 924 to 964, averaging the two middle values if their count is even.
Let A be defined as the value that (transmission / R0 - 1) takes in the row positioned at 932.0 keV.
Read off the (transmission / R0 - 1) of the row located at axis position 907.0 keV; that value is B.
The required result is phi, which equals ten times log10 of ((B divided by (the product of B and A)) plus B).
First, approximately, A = 0.0616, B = 0.06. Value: 12.1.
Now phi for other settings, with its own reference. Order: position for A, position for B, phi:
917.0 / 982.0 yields 11.8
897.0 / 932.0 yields 13.1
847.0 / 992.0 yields 11.6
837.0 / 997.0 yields 12.2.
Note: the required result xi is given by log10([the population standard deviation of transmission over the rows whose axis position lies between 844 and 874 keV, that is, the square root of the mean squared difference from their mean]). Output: 0.1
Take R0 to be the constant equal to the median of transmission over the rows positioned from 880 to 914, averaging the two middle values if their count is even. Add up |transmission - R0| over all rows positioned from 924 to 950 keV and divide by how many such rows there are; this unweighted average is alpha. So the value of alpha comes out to 3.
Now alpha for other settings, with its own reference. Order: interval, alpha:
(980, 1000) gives 12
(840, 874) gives 1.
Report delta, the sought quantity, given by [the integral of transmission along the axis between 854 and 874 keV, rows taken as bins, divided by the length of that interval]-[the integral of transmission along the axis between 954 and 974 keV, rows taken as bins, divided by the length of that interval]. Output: 10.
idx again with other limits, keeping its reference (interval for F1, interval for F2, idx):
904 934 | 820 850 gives 69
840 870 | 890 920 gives 30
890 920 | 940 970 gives 62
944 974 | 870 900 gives 38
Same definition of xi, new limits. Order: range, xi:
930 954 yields 0.5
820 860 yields 0.4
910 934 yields -0.4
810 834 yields 1.2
